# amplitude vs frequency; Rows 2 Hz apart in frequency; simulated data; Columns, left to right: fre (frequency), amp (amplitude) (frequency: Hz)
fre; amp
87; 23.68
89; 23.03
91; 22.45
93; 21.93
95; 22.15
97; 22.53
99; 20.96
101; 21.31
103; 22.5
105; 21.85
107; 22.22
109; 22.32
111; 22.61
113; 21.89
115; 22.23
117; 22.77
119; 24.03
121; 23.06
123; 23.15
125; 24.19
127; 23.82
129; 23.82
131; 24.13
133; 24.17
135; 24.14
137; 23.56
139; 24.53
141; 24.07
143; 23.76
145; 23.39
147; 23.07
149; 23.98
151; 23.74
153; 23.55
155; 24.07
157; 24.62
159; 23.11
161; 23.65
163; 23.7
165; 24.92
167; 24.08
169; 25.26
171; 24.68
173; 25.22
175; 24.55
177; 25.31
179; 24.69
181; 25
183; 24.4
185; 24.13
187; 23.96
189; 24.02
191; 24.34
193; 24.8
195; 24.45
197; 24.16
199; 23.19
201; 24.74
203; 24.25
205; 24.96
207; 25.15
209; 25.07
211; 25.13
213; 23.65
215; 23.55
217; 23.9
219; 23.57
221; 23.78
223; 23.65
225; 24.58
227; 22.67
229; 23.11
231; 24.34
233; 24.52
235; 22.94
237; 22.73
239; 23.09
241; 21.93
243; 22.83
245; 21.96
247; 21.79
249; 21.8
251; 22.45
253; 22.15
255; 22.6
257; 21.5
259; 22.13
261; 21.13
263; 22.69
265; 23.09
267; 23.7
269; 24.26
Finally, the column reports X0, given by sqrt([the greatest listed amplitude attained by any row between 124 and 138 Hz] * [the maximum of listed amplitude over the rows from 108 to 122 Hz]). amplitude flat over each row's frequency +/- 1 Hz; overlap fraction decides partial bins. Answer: 24.1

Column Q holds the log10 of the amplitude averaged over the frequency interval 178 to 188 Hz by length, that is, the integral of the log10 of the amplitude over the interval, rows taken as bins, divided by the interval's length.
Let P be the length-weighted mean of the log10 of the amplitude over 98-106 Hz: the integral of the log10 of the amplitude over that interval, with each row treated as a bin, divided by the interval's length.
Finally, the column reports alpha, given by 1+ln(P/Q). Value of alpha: 0.96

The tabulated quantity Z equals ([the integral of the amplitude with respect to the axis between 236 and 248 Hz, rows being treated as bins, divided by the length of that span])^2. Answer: 501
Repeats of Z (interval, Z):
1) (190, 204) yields 589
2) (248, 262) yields 482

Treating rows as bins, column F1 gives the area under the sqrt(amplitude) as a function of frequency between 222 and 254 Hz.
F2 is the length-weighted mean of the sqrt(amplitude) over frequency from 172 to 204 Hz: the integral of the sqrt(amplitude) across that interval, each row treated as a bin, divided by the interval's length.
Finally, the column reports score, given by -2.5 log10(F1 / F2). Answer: -3.73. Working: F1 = 153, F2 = 4.944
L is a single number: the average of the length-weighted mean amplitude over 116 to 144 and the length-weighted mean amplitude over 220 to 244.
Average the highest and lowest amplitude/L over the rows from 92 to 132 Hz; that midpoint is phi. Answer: 0.96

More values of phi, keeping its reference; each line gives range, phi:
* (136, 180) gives 1.03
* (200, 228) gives 1.01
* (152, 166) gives 1.02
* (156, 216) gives 1.03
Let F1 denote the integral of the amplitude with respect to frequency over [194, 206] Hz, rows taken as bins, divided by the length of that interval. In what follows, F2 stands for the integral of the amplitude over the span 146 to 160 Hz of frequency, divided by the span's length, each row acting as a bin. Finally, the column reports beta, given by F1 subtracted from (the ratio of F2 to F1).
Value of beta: -23.3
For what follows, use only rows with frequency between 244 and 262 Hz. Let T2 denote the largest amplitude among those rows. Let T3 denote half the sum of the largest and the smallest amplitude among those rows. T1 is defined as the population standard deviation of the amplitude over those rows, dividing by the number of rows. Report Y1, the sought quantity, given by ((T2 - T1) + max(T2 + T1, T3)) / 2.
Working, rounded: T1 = 0.43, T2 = 22.6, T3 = 21.9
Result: 22.6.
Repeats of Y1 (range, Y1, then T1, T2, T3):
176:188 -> 25.3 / 0.47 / 25.31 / 24.6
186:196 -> 24.8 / 0.31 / 24.8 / 24.4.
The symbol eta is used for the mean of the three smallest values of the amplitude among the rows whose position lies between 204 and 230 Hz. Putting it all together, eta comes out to 23.1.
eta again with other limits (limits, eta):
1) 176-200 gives 23.7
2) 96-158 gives 21.4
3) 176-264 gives 21.5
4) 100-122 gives 21.7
